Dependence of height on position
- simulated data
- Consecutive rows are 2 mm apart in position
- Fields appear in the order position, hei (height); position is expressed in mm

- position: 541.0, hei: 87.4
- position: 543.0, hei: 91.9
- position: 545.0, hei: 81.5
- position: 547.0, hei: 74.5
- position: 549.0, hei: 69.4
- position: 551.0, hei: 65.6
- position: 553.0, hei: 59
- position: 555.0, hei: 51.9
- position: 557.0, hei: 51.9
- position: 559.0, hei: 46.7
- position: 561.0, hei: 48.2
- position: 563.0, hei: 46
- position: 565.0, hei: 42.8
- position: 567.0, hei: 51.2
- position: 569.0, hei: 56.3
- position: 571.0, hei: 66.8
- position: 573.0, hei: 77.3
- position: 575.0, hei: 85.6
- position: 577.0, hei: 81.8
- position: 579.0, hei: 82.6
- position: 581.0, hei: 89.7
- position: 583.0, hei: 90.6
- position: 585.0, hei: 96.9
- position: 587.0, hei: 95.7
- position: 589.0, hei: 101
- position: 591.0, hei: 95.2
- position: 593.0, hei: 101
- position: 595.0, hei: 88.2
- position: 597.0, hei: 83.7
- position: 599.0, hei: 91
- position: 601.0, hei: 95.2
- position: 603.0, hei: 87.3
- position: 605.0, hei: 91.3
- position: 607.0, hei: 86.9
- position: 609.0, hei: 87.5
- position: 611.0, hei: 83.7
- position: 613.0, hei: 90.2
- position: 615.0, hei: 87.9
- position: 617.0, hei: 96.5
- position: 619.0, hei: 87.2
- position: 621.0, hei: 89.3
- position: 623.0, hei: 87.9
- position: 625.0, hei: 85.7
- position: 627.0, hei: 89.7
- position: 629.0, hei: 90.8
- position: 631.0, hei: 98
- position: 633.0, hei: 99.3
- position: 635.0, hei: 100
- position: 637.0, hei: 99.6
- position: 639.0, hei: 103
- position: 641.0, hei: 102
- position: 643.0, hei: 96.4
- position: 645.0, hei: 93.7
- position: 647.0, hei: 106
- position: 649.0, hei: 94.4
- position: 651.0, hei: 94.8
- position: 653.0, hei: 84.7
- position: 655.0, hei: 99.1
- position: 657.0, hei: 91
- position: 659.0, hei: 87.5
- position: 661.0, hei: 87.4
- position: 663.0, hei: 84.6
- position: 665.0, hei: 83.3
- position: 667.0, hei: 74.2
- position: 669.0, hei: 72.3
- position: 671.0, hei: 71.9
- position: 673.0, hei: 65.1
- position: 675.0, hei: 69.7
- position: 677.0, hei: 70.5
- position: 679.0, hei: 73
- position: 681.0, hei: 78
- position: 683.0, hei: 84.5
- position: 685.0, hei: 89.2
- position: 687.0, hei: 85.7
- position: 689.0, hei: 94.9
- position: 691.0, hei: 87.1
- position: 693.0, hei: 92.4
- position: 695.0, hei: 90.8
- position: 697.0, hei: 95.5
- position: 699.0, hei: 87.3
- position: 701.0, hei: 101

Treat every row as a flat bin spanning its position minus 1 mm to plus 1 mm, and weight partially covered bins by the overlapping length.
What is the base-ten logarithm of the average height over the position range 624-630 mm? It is 1.95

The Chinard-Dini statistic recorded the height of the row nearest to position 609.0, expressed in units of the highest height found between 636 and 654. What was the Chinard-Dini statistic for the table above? 0.83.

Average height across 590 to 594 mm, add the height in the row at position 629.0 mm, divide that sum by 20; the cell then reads 9.4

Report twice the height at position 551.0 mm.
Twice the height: 131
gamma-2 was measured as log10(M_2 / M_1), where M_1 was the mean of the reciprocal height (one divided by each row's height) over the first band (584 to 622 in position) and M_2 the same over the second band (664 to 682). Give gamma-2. 0.10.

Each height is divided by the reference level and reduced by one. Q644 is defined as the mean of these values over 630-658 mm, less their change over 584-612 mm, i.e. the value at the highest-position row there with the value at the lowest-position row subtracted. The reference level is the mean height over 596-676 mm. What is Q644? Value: 0.24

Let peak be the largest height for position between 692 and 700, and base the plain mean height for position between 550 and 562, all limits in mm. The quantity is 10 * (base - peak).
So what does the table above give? -416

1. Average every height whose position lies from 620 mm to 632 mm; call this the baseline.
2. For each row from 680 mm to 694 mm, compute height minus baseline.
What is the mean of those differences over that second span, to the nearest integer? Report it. -3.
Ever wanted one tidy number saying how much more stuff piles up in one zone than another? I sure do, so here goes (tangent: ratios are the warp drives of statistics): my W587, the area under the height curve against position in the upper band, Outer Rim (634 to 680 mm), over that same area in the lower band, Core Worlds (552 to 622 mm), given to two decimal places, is 0.73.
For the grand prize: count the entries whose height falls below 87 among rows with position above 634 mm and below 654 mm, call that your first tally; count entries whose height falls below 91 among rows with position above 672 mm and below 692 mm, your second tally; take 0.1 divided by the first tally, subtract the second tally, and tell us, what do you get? -8.9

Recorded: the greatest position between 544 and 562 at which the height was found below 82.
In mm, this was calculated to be 561.0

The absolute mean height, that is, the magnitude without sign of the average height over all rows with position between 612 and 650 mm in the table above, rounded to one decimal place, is 94.6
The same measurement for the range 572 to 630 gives 89.6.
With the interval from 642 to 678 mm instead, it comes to 84.8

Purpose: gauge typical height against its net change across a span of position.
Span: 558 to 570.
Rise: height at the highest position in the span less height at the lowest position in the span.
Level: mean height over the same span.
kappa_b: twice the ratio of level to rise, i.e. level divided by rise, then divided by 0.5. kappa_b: 10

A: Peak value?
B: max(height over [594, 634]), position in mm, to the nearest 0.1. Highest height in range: 99.3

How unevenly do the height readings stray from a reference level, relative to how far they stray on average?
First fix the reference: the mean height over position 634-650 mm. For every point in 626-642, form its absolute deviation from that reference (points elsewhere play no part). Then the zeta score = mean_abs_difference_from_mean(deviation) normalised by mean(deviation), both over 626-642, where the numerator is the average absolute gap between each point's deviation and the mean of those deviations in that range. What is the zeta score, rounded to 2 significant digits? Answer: 0.88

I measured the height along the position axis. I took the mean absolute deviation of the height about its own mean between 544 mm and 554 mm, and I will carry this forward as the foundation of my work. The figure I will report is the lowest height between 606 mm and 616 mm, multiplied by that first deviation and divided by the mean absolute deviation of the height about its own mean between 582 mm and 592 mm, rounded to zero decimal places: 218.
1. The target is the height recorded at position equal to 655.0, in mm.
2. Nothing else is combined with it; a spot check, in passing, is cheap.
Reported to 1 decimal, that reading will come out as 99.1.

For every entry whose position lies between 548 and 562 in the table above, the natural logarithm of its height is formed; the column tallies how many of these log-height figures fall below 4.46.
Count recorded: 7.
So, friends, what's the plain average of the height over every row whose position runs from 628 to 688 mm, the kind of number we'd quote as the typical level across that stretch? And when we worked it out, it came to 88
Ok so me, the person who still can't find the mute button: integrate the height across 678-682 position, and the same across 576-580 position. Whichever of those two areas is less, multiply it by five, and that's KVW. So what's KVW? 1510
